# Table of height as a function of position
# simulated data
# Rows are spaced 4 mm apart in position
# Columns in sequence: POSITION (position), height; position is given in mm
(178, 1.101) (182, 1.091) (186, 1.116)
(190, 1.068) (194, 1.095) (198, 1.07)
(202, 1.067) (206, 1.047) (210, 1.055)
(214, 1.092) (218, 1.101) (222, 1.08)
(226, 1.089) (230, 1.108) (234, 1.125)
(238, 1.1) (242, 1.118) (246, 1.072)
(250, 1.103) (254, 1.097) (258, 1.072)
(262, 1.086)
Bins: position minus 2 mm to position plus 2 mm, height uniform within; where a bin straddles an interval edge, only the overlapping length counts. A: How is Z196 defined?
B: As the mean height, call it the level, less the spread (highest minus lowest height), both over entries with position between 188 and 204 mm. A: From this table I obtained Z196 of 1.05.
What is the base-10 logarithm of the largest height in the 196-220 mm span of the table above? 0.042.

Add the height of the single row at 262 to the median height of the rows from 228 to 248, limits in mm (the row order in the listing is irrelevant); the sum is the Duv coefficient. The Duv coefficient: 2.194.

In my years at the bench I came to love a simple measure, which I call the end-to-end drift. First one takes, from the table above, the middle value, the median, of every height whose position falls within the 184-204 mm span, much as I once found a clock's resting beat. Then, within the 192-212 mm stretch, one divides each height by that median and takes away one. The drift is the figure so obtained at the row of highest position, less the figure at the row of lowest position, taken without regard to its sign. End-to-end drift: 0.037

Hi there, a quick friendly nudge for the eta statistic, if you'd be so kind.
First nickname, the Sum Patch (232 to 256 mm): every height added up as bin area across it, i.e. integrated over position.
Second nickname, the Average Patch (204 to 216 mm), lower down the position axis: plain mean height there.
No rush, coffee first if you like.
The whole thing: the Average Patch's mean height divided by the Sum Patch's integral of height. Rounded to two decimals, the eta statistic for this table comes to 0.04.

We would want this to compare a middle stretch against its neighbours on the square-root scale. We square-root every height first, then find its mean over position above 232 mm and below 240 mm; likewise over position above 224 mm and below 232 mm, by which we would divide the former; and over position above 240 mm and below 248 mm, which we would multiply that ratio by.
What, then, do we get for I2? 1.05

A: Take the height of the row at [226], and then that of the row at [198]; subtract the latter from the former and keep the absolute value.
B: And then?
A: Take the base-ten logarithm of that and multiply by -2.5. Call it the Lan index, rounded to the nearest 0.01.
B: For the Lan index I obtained 4.30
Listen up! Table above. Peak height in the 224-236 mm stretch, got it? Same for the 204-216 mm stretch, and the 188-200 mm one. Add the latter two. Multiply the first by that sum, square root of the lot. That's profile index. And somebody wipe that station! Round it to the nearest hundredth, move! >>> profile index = 1.57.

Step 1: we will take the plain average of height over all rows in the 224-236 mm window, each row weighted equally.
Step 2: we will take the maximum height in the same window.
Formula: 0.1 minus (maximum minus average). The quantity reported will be 0.082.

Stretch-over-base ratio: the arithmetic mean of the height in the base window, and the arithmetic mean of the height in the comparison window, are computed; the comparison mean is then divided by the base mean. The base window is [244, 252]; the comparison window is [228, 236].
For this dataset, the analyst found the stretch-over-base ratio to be 1.027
